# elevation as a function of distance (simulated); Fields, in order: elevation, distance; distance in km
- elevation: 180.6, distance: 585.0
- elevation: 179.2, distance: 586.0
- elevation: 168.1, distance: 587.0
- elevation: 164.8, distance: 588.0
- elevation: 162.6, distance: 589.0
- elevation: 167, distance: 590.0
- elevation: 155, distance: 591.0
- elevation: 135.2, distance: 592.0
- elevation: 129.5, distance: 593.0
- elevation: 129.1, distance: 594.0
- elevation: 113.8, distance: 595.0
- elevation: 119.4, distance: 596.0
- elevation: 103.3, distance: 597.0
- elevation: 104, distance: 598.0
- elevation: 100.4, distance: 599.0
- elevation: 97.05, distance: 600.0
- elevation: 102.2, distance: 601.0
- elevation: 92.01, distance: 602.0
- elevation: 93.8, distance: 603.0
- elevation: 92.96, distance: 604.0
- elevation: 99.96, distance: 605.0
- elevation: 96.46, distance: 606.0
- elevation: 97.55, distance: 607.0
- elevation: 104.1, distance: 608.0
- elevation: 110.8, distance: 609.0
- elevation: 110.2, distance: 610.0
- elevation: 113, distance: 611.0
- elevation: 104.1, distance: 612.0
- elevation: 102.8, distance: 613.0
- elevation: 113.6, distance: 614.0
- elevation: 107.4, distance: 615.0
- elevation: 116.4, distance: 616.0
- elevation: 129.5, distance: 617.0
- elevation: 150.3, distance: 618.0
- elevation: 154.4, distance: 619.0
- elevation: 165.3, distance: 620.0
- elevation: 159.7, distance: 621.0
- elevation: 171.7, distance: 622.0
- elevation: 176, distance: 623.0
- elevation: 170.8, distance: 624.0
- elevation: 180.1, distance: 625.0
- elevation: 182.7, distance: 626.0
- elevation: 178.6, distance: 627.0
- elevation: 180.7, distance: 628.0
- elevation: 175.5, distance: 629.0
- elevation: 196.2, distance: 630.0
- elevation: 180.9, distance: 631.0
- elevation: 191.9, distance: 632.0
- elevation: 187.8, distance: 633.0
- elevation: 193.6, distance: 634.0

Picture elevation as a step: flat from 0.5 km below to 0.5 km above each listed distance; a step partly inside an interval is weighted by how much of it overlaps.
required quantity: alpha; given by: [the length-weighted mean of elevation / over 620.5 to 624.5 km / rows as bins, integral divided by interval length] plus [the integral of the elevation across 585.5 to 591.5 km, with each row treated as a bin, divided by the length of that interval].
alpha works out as 336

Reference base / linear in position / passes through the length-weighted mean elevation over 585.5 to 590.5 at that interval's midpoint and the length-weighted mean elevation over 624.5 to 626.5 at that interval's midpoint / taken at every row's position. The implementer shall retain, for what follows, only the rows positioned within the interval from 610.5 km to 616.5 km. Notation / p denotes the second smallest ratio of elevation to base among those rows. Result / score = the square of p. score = 0.3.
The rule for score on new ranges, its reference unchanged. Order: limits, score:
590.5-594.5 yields 0.6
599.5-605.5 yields 0.3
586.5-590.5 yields 1.0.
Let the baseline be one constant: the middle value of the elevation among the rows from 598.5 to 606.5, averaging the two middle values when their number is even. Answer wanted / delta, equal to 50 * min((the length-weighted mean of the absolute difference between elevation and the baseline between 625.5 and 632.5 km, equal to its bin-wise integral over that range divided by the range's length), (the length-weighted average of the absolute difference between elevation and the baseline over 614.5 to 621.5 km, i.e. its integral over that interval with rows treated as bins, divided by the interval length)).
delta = 2184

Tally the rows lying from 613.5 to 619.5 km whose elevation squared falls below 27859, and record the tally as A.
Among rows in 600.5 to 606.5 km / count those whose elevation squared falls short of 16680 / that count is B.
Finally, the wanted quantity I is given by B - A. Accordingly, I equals 0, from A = 6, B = 6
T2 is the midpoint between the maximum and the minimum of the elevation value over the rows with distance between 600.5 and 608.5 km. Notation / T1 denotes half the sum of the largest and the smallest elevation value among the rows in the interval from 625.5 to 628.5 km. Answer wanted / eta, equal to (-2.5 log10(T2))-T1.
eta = -186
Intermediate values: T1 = 181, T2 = 98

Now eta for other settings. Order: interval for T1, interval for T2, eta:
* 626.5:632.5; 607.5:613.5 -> -191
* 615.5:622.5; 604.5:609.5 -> -149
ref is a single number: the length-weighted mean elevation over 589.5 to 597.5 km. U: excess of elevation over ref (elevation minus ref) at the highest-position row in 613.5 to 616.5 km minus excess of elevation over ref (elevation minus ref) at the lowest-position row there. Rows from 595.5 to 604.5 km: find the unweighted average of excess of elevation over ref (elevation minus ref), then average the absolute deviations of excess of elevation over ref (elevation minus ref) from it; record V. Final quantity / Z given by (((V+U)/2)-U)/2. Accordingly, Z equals 0.8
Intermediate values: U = 3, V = 5.9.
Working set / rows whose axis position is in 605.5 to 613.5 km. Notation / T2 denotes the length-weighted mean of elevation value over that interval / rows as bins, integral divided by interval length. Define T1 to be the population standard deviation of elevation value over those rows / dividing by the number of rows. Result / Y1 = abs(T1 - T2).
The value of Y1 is 99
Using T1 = 6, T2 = 105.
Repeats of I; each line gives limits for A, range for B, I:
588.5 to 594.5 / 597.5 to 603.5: 1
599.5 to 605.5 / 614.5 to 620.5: -4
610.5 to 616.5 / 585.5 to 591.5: -6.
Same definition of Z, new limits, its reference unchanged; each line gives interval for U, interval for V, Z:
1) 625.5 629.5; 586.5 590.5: 2.3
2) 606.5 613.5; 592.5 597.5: 0.8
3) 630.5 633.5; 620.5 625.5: -0.4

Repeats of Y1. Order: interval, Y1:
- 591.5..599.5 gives 104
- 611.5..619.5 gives 103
